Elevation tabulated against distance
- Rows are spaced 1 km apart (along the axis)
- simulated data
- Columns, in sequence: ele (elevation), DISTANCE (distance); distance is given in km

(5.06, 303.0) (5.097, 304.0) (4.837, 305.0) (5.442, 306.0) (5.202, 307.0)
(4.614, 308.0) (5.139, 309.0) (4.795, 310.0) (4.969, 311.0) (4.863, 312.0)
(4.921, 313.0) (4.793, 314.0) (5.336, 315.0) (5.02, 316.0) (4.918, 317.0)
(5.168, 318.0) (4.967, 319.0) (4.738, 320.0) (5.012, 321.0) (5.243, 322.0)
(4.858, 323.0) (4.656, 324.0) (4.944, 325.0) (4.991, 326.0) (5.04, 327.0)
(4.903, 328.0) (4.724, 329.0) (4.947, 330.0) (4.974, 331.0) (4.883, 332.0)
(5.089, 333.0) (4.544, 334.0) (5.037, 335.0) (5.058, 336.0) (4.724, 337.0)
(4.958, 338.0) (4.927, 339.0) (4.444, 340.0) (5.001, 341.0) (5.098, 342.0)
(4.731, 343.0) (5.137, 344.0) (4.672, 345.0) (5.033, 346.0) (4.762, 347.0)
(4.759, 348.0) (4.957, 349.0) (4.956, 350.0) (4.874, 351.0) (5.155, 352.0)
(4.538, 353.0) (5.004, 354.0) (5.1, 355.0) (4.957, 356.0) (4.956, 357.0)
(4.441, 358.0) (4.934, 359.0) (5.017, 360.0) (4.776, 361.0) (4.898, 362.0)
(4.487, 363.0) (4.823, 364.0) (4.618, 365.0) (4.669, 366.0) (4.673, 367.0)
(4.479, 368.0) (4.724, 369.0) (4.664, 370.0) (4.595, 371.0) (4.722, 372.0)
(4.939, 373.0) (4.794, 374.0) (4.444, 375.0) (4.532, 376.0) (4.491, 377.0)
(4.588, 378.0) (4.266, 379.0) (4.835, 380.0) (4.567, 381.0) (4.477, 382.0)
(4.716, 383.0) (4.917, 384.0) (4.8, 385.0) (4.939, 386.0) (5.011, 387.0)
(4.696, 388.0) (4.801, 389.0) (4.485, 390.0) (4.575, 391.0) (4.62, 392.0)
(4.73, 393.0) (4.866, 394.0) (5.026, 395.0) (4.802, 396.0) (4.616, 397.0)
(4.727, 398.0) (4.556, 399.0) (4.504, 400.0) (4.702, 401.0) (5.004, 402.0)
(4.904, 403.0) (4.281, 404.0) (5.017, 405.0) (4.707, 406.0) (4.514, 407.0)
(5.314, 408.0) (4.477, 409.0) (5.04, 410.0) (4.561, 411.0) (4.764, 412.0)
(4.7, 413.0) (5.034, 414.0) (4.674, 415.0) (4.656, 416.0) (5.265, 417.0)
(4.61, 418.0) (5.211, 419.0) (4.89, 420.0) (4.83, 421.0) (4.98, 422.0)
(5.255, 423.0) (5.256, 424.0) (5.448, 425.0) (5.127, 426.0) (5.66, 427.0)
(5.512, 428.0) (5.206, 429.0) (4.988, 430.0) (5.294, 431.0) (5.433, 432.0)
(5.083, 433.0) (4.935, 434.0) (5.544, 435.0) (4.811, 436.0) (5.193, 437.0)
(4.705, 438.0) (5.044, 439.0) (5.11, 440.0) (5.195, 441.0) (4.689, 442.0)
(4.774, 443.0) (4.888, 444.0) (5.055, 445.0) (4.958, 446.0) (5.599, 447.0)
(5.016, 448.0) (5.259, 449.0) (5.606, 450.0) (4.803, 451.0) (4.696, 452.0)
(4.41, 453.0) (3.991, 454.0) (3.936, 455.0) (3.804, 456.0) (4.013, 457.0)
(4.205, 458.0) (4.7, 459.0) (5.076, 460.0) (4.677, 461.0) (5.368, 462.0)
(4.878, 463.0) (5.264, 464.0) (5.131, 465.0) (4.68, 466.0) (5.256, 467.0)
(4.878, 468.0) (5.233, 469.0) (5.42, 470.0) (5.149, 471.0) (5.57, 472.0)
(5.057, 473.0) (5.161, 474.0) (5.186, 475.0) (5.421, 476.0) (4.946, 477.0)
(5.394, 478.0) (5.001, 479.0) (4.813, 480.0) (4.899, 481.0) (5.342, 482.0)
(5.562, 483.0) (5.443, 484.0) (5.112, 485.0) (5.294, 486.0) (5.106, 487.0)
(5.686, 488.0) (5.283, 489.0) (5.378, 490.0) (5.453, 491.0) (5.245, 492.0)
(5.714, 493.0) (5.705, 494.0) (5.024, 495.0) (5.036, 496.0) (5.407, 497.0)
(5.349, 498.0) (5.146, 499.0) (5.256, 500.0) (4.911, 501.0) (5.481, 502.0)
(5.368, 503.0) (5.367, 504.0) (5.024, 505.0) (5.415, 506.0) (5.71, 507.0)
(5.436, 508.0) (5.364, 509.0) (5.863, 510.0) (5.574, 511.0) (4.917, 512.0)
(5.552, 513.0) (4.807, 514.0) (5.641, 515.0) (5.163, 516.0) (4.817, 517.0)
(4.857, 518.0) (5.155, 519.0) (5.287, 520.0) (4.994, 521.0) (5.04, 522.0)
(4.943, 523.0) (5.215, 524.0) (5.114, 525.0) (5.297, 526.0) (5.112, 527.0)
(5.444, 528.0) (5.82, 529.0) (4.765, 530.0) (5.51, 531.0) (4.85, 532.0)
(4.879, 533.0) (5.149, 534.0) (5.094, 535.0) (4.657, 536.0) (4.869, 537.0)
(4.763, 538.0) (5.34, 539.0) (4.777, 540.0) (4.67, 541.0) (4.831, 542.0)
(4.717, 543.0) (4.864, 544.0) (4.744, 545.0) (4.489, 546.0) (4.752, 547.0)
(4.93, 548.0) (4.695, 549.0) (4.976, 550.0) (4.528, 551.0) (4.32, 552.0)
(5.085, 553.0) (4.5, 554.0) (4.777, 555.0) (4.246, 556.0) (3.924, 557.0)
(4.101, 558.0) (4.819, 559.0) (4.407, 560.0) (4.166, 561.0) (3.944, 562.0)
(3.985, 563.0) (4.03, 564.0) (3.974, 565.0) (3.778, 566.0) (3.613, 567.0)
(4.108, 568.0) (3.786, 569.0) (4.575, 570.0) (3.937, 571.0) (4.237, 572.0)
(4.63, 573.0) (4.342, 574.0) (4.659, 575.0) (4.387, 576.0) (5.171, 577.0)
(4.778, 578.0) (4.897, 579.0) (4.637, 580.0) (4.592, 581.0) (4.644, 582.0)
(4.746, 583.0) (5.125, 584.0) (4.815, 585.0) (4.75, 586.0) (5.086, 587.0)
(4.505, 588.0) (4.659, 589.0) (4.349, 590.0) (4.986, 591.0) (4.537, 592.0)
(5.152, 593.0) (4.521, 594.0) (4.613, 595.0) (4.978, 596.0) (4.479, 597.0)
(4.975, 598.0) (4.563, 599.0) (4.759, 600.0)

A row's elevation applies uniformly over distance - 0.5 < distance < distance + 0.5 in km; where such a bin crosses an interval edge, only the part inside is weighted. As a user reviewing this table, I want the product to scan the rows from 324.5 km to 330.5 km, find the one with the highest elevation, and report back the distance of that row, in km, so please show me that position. 327.0 km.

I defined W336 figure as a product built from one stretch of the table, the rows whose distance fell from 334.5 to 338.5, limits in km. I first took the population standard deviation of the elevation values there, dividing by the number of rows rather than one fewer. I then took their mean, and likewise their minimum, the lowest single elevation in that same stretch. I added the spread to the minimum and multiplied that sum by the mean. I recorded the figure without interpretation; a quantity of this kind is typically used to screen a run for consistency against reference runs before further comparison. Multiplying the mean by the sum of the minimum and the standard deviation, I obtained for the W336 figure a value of 24.0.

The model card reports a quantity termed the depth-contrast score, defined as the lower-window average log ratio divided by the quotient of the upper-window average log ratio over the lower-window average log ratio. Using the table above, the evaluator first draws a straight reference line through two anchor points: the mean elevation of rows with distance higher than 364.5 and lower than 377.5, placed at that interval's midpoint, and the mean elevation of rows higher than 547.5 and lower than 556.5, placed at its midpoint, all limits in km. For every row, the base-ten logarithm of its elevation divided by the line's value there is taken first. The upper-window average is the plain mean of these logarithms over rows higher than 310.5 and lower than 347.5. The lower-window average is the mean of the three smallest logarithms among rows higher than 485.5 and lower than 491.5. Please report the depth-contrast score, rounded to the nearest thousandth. 0.096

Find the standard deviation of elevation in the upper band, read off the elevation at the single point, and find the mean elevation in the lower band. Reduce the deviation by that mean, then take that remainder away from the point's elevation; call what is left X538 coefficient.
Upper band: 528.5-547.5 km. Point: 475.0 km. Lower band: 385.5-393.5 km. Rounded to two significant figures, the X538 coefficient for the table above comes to 9.6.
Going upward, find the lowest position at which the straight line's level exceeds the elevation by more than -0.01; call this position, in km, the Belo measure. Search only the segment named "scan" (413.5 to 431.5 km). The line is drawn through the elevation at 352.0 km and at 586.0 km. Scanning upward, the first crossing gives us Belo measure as 414.0 km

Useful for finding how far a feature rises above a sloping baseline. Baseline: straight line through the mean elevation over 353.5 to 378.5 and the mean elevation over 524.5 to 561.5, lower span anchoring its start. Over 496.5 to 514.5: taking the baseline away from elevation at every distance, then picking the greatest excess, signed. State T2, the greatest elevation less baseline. 1.1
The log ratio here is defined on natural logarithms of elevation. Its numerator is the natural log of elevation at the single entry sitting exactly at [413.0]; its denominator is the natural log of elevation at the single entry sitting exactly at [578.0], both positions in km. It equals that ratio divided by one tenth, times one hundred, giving 989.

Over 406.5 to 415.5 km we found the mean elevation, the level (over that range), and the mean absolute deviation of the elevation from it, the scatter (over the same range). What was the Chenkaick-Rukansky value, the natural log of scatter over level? -3.04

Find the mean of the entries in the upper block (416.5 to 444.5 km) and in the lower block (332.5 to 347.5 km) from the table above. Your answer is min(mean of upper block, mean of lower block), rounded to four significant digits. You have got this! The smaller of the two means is 4.881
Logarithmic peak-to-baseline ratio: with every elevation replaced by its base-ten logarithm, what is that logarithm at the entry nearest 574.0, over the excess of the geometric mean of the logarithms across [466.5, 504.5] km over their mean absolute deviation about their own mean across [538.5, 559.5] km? 0.91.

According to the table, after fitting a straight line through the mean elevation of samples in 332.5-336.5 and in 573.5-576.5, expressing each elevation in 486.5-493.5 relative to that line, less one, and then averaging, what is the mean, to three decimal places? 0.169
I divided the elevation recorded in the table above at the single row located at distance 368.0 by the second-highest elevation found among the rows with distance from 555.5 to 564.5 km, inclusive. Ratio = 1.02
